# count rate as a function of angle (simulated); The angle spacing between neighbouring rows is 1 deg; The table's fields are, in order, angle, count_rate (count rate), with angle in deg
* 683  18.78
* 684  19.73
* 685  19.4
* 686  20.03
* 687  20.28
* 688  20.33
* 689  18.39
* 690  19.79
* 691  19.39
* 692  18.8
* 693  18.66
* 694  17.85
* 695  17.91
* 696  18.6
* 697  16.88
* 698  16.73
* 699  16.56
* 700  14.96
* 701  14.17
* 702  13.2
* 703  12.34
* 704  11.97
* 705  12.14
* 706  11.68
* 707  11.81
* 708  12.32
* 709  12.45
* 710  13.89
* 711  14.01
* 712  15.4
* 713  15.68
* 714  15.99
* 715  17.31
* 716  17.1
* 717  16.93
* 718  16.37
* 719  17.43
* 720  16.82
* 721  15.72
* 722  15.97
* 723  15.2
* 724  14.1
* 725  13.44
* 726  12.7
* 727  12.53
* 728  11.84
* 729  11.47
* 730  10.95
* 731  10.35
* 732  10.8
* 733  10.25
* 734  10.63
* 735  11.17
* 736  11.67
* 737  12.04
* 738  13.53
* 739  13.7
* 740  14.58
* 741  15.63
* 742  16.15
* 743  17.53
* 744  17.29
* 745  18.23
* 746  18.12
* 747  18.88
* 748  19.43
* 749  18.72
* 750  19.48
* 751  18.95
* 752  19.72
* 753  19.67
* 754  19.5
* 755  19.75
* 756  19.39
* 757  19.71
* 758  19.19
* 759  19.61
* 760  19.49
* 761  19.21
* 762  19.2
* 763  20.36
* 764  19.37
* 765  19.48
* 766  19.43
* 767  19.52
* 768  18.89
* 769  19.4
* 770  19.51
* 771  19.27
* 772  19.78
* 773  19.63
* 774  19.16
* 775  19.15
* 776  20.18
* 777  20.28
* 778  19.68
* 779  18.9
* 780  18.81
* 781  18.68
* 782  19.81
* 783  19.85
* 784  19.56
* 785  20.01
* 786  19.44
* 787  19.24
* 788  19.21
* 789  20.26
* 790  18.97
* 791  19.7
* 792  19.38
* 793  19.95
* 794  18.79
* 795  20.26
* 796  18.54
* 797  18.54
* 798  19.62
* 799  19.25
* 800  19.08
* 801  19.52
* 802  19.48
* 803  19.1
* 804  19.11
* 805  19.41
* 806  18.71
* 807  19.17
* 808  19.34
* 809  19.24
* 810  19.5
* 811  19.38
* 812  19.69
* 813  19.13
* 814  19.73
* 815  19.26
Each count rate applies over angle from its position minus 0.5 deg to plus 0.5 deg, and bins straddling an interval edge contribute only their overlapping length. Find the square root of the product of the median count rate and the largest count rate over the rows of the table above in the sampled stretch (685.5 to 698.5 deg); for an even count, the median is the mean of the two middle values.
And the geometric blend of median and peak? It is 19.5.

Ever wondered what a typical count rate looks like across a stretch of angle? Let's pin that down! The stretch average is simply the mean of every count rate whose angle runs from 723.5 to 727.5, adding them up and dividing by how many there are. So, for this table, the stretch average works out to 13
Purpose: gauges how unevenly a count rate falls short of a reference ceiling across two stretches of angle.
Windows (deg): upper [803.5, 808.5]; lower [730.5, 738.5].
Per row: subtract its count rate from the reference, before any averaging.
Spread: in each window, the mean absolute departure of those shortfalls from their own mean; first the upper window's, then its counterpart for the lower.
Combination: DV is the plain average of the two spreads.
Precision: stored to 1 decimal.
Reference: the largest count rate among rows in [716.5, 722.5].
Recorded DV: 0.5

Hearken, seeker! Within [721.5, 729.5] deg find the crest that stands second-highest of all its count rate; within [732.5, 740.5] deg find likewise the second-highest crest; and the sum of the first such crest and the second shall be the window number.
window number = 28.9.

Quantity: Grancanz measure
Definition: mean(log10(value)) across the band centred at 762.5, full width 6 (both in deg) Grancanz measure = 1.29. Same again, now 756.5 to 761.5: 1.29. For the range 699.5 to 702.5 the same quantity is 1.15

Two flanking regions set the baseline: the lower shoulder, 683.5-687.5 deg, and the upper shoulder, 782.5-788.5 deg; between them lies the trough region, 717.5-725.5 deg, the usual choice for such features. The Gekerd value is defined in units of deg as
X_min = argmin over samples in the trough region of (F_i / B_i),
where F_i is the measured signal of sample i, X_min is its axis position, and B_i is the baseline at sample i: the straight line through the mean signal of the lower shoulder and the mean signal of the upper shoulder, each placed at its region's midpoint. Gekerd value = 725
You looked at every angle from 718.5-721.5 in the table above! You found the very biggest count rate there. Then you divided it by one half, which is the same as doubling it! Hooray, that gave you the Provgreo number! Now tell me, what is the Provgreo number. 35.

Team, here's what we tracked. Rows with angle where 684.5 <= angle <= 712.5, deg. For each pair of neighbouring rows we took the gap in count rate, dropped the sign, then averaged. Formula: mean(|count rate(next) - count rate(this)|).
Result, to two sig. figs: 0.66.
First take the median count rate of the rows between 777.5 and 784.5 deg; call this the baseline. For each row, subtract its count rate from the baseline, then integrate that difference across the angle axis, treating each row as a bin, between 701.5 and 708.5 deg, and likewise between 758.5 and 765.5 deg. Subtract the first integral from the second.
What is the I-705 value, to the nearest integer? -51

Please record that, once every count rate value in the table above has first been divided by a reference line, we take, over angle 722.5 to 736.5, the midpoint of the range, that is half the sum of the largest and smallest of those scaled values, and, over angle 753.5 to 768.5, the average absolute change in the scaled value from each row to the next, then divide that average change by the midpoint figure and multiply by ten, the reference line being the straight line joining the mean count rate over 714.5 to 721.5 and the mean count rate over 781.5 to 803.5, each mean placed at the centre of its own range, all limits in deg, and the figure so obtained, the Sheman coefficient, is 0.28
